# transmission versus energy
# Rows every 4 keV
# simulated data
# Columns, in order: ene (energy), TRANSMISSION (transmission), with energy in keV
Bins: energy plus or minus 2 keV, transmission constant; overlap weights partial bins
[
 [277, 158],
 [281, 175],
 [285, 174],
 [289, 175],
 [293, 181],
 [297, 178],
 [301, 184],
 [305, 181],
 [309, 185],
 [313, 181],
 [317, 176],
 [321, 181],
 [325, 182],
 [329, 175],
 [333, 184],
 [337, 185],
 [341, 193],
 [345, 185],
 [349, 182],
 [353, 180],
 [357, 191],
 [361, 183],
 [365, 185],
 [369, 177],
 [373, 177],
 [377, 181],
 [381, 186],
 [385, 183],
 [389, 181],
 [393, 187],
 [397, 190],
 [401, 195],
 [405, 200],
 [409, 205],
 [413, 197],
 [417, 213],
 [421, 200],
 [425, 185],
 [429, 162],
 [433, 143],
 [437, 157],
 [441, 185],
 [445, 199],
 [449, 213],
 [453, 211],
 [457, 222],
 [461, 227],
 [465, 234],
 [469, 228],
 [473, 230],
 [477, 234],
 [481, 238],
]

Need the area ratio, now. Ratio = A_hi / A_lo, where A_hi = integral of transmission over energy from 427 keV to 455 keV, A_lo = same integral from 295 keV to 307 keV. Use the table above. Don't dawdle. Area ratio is 2.3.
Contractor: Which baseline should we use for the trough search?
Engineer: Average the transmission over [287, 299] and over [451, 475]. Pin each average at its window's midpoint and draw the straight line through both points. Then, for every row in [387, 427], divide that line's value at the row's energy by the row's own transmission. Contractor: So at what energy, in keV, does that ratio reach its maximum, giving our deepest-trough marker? 425 keV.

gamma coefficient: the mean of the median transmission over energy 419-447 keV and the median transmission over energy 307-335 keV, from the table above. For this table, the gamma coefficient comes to 183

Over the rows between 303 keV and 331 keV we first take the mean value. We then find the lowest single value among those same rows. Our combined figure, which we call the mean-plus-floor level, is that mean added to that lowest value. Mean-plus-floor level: 355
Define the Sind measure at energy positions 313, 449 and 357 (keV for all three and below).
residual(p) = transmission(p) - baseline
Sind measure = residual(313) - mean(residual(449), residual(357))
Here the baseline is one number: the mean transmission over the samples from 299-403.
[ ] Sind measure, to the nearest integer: -21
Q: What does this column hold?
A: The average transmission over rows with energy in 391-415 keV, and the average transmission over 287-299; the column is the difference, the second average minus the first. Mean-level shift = -18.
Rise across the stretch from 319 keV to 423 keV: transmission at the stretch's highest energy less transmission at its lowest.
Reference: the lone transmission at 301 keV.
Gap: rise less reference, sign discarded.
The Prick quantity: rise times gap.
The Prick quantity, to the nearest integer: 3135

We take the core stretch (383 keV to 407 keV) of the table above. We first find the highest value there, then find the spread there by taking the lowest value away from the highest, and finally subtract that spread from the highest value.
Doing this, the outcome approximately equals 181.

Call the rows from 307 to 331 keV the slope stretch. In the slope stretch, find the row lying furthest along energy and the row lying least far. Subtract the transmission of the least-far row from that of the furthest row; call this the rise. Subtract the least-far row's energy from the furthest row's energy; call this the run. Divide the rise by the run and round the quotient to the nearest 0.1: -0.5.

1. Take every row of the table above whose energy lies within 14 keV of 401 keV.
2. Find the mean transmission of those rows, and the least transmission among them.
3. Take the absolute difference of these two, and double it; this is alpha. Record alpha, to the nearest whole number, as 25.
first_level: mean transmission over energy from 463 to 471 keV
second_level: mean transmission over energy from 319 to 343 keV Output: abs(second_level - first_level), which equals 48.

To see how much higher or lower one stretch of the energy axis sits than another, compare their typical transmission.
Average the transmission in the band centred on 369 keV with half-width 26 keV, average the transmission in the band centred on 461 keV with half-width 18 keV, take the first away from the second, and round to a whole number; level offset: 39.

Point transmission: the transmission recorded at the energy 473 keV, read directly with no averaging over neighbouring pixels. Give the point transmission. 230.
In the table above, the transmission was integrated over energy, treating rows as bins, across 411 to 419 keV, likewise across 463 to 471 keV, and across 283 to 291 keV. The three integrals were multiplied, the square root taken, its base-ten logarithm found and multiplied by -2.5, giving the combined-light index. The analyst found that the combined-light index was -12.0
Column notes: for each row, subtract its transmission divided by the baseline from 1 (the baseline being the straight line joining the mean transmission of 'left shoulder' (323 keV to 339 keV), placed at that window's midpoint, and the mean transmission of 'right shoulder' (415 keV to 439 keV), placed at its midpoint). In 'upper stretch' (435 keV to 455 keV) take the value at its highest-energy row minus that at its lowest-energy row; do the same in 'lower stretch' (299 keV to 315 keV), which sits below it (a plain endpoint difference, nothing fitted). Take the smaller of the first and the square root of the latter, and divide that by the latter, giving -24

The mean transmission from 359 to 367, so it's 184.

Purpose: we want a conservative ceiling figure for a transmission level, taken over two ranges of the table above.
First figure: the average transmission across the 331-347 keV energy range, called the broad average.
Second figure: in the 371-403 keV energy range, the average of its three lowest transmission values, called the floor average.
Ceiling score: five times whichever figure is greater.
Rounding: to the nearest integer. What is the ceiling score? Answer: 934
